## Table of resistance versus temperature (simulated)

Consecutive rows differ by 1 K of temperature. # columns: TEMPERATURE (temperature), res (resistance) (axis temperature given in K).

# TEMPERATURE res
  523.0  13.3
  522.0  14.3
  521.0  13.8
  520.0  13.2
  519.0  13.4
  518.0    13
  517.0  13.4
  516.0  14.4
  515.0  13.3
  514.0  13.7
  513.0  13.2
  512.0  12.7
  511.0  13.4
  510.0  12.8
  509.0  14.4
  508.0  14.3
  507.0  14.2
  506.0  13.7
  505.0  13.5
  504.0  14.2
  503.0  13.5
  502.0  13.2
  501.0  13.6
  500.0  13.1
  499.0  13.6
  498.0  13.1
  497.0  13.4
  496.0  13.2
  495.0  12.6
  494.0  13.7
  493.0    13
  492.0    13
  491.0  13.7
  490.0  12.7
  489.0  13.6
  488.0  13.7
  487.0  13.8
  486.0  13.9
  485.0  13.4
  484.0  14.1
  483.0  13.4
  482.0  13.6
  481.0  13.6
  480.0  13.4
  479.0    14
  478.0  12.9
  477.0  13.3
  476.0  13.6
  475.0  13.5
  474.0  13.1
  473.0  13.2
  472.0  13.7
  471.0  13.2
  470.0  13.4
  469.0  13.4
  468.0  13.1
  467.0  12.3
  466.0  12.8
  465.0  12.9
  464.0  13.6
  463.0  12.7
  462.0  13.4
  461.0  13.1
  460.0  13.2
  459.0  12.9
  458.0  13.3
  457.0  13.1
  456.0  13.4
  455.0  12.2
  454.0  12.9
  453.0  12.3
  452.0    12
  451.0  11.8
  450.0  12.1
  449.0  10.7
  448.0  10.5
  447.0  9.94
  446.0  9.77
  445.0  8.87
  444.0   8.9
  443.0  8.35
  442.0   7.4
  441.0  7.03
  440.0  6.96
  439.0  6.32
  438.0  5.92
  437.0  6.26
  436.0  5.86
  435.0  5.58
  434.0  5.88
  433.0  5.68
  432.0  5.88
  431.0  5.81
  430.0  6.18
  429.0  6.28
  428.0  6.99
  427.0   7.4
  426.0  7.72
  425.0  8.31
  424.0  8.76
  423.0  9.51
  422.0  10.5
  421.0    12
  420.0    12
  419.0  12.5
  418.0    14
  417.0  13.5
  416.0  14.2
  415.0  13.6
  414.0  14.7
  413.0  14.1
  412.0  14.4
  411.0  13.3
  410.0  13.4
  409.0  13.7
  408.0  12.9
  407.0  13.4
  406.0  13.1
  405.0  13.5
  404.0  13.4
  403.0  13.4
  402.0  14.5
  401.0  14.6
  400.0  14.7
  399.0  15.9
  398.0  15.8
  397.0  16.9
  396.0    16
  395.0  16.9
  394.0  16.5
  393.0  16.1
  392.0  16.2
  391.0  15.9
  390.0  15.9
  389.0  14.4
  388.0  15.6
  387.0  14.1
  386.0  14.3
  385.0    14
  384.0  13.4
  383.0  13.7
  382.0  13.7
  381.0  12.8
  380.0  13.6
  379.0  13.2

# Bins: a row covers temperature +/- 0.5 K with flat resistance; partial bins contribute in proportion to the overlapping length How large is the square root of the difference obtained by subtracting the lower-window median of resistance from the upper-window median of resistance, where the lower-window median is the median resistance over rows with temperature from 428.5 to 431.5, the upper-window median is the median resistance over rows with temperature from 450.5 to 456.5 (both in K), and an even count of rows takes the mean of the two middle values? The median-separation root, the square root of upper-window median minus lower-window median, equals 2.5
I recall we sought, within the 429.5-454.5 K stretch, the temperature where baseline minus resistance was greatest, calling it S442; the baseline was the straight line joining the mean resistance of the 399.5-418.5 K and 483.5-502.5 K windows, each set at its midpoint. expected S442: 435.0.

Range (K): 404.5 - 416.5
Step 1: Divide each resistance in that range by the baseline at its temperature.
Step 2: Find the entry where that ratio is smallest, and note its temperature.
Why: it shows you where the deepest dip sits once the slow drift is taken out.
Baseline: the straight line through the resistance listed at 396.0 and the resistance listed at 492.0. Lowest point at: 408.0 K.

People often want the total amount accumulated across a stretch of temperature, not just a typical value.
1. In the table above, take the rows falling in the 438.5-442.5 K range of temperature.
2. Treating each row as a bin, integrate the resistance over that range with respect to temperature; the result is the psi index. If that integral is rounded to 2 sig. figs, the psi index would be 28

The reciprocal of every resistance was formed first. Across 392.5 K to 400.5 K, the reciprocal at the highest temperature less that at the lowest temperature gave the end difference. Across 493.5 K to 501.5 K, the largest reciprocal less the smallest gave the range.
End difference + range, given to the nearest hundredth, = 0.01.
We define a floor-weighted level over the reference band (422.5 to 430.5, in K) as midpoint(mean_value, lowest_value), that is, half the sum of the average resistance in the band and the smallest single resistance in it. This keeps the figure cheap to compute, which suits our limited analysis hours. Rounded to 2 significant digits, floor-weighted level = 6.9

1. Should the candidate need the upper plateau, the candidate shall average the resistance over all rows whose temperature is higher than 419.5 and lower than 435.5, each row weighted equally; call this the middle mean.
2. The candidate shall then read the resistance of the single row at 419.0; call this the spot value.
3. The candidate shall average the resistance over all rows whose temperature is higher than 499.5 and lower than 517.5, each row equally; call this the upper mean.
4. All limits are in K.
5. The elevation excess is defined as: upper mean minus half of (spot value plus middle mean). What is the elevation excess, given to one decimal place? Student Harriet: 3.4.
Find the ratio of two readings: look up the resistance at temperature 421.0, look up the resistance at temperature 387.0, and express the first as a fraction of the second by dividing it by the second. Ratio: 0.85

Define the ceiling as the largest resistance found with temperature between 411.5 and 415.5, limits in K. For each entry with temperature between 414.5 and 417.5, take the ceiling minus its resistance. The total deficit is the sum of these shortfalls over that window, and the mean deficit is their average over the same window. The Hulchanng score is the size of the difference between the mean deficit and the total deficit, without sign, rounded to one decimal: 1.9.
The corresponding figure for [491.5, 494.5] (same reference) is 2.9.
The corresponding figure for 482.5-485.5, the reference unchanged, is 2.1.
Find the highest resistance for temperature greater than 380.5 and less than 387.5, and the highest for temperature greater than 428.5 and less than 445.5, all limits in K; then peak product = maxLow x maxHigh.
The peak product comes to 127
